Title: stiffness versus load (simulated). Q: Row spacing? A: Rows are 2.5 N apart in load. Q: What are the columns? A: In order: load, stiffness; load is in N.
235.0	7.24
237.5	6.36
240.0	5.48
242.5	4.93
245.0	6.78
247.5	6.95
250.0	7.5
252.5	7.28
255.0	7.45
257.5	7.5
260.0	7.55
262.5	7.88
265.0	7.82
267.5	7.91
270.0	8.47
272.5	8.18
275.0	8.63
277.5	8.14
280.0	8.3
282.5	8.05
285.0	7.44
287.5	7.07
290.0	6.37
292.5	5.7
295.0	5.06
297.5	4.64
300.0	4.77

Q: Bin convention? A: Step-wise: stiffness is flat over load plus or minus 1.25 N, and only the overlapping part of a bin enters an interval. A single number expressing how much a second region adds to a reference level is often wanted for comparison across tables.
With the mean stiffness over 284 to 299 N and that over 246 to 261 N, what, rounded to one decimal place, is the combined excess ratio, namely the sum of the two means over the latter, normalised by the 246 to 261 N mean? 1.8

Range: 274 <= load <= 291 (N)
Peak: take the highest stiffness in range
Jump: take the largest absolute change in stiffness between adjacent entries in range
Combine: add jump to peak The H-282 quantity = 9.33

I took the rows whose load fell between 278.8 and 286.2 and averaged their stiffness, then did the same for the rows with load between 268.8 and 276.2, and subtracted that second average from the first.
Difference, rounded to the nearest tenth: -0.5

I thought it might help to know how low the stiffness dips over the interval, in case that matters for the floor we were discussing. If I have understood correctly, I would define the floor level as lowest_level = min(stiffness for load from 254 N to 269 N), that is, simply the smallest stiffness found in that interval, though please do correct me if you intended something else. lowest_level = 7.45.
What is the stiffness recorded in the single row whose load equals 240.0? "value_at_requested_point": 5.48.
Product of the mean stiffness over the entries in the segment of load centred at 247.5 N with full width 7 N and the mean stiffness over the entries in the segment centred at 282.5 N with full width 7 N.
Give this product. 56.1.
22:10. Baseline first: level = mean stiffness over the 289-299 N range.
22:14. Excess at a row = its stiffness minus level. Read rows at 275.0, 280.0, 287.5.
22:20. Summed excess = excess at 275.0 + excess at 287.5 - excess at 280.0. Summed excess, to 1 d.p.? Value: 2.0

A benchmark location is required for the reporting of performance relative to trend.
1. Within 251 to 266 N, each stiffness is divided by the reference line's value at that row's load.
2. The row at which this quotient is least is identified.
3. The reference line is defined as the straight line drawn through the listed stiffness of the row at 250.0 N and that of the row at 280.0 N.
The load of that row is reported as 252.5 N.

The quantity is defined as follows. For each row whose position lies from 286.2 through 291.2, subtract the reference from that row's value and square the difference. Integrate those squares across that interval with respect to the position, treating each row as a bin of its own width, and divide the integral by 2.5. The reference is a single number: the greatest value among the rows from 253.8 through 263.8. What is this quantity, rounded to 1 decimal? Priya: 2.9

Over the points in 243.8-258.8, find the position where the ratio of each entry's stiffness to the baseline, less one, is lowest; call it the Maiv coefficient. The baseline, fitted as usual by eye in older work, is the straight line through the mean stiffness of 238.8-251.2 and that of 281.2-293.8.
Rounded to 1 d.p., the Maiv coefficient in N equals 245.0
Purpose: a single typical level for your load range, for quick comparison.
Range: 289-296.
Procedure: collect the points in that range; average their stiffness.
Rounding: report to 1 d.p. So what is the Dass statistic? 5.7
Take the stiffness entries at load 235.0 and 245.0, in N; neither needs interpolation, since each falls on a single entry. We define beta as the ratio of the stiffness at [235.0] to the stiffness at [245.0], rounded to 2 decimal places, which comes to 1.07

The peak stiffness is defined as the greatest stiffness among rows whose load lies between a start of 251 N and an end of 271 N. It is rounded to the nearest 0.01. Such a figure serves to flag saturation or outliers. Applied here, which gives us 8.47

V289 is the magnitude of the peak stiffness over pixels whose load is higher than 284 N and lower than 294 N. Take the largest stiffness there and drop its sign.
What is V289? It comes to 7.4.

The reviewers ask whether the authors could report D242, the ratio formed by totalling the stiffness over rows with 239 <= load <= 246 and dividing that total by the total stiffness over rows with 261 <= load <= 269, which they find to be 0.73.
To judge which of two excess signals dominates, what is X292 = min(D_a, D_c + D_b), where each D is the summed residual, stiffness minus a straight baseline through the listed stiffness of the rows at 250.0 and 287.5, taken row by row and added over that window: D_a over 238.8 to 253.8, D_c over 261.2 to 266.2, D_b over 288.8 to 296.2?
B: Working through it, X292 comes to -6.3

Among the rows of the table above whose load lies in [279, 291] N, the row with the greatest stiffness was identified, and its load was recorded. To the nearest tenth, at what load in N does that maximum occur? 280.0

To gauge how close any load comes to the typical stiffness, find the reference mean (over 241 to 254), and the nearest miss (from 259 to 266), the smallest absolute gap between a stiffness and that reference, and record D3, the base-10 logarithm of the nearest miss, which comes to -0.06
